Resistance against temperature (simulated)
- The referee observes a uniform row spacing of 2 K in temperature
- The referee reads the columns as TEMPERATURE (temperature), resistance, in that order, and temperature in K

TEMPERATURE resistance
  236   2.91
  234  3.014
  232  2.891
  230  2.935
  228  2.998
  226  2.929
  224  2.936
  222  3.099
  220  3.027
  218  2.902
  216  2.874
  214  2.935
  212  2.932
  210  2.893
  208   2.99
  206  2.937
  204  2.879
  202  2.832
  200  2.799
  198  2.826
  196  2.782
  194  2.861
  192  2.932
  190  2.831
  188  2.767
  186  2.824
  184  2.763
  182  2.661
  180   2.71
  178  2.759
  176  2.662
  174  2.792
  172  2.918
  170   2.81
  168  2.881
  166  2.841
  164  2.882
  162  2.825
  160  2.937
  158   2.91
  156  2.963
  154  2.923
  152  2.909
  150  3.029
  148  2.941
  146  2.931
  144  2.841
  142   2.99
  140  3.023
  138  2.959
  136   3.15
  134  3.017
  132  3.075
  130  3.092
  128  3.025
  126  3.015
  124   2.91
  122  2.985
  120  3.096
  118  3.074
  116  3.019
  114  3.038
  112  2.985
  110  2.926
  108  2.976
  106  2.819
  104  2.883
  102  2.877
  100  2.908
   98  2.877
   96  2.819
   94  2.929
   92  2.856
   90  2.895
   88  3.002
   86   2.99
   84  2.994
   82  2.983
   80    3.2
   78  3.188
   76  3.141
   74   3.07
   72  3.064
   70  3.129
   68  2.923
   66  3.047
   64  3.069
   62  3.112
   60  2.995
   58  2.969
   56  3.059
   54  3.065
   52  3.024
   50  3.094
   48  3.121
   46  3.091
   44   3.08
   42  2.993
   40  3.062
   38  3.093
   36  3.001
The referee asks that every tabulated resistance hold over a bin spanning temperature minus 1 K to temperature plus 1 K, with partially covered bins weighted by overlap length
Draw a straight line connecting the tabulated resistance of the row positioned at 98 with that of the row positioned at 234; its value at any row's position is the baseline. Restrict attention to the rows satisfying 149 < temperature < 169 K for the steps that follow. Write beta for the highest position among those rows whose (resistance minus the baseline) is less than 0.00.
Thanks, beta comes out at 168 K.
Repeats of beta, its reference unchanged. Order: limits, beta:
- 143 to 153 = 152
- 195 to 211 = 210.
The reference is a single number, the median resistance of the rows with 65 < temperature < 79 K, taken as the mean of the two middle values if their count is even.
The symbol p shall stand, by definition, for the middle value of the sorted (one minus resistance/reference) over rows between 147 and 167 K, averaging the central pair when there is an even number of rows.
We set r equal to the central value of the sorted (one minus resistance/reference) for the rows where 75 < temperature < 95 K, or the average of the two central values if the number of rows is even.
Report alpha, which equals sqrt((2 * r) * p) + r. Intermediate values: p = 0.050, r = 0.025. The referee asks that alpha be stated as 0.08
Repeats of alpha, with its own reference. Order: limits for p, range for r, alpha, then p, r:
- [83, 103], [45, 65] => 0.01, 0.055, 0.001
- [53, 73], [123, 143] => 0.03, 0.003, 0.016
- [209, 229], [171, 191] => 0.19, 0.044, 0.099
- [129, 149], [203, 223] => 0.09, 0.022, 0.044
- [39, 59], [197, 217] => 0.08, 0.002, 0.060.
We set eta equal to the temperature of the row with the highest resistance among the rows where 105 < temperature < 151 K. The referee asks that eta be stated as 136 K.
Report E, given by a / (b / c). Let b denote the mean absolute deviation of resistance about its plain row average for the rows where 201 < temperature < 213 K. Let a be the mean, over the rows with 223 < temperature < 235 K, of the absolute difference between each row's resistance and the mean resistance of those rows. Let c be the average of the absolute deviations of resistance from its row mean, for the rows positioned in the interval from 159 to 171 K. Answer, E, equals 0.033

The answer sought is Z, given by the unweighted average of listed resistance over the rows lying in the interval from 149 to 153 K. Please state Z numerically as 2.97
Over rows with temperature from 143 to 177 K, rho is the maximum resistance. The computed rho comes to 3.029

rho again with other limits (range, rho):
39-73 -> 3.129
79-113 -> 3.2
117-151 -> 3.15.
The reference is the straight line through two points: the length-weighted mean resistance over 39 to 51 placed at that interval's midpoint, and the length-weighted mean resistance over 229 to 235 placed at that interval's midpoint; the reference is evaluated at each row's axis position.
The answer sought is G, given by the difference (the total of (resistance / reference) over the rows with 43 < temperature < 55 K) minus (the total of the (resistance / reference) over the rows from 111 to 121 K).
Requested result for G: 1.0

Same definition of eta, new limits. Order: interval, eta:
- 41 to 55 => 48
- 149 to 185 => 150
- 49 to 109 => 80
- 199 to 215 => 208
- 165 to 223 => 222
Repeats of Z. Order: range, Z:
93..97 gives 2.87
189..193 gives 2.88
